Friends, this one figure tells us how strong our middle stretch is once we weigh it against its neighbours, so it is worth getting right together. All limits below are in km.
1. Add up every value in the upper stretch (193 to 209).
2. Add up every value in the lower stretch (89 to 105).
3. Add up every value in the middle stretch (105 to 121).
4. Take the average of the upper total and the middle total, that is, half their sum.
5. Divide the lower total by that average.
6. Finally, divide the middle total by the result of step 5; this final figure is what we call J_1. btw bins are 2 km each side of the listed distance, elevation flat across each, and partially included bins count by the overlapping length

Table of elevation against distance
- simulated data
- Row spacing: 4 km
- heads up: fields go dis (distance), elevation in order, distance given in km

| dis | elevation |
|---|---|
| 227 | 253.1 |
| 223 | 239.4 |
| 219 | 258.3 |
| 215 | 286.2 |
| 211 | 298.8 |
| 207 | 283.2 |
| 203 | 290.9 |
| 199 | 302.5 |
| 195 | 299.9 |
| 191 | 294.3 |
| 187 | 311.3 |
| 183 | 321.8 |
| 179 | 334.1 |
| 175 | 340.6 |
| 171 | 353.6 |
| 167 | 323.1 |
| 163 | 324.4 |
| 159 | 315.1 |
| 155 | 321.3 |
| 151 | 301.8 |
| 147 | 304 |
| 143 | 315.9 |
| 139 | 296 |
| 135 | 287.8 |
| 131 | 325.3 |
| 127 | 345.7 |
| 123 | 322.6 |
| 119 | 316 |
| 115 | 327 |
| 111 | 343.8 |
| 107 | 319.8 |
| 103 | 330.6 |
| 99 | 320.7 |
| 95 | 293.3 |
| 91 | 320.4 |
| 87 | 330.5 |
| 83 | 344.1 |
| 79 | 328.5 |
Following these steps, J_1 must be 1282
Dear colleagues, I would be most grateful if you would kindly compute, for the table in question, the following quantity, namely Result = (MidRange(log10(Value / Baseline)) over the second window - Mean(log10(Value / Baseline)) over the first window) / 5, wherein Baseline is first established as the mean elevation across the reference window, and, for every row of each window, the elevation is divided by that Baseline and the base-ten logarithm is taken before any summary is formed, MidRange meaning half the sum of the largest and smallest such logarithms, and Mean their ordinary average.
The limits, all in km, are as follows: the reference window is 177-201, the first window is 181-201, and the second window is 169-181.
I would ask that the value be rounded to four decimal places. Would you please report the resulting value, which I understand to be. 0.0101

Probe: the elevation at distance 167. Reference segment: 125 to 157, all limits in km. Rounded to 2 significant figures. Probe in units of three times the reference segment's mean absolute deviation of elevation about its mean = 7.3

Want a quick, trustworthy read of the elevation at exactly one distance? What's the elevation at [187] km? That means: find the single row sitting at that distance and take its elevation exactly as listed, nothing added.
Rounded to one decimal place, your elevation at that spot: 311.3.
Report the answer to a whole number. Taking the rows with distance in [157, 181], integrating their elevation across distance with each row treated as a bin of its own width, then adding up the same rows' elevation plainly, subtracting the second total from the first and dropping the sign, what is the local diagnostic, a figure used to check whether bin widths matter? 5973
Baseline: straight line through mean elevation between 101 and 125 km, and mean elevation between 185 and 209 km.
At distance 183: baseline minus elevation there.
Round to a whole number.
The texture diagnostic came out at -20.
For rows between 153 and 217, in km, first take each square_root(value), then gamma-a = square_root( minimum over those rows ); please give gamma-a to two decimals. 4.10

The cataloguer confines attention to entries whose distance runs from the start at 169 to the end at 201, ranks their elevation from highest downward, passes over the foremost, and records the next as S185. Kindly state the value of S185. 340.6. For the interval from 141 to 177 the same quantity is 340.6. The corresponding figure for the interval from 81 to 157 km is 344.1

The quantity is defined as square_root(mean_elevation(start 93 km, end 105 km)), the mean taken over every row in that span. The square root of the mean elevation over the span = 17.7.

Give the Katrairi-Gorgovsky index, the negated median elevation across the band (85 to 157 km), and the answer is -321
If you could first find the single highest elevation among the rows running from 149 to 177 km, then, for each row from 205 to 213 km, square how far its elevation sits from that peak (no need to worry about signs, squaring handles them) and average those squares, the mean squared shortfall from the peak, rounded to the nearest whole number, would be 3980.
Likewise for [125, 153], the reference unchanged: 2154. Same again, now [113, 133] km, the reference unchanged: 789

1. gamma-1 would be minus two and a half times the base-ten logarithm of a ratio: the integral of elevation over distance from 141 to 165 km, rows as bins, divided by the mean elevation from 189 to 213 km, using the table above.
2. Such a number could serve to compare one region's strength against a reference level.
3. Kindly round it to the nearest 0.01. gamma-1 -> -3.52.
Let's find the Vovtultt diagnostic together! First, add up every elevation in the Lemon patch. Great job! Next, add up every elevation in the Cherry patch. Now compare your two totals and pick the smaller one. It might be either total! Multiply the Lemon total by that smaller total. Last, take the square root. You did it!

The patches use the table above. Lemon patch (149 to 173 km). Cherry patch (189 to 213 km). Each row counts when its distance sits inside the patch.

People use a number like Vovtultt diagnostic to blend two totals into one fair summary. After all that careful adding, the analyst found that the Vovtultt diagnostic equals 1853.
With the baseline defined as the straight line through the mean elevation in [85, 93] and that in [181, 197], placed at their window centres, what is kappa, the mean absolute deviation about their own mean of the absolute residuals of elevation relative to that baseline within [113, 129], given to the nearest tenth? 8.5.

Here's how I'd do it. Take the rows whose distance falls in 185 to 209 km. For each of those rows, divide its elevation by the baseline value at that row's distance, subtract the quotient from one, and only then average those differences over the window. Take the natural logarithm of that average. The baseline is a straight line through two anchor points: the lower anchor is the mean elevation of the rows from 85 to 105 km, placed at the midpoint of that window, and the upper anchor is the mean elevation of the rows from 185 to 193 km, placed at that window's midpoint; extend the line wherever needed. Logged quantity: -4.2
